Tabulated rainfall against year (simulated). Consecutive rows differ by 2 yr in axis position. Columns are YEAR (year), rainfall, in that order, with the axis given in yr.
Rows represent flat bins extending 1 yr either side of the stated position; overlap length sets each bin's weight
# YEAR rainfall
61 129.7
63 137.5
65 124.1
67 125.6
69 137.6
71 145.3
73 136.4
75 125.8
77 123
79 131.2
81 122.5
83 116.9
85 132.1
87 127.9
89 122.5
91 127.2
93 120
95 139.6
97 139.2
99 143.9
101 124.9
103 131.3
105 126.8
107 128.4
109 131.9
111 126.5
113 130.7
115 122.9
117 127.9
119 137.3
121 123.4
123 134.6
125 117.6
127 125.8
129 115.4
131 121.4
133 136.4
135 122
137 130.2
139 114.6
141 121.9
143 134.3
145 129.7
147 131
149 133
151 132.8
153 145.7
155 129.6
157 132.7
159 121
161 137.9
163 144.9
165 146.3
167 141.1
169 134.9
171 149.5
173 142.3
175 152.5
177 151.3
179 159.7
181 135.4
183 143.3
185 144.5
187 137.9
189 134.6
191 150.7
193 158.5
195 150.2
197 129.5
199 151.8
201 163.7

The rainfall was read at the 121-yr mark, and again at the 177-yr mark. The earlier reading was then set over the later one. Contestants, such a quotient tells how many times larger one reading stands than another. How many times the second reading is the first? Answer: 0.82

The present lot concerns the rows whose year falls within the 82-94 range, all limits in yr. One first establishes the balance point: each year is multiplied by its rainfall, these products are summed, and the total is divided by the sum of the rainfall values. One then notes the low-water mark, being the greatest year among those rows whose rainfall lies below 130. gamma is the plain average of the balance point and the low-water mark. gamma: 90.5 yr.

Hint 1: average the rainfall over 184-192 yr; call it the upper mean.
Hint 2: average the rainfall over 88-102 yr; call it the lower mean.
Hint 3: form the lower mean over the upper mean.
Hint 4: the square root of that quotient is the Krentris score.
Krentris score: 0.96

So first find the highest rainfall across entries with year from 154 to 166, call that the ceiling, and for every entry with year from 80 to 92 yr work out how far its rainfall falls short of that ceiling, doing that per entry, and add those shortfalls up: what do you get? 129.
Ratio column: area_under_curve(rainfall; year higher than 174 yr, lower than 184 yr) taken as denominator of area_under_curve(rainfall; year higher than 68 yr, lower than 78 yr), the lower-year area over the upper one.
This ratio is 0.90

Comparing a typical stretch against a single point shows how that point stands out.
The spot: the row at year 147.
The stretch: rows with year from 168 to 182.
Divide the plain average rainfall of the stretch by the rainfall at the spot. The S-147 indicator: 1.12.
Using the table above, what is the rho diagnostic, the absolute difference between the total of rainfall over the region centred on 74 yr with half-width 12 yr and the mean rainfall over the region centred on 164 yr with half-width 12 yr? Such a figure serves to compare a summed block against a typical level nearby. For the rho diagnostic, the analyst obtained 1418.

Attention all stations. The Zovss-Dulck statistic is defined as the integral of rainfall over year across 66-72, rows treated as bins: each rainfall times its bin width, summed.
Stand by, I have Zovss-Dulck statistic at 817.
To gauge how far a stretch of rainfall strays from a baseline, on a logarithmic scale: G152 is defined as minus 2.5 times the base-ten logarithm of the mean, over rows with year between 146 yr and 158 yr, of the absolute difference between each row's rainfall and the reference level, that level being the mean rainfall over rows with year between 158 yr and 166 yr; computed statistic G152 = -1.97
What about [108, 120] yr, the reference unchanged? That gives -2.26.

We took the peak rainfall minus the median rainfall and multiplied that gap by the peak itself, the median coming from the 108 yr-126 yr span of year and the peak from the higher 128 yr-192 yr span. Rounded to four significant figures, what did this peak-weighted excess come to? 5078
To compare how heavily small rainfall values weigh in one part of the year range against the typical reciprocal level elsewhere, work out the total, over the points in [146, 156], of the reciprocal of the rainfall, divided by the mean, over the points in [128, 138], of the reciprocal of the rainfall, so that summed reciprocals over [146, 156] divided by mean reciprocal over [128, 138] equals 4.6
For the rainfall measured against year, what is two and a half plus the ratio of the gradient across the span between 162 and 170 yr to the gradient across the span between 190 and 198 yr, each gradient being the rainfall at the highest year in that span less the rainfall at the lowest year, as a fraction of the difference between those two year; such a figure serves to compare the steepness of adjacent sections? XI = 3.0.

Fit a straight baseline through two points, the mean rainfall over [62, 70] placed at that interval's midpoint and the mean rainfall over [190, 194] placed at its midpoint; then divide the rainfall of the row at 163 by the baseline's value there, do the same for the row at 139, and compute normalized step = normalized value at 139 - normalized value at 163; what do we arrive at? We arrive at -0.179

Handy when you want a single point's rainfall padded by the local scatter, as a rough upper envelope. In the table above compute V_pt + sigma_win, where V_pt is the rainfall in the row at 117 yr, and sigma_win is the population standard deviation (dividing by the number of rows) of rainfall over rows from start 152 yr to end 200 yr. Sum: 137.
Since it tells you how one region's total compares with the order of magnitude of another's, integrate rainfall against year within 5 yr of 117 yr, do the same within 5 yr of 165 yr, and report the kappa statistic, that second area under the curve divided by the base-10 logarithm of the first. 454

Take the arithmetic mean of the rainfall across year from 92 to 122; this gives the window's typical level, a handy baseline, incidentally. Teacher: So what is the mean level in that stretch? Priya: 130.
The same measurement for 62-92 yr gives 129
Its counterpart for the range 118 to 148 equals 126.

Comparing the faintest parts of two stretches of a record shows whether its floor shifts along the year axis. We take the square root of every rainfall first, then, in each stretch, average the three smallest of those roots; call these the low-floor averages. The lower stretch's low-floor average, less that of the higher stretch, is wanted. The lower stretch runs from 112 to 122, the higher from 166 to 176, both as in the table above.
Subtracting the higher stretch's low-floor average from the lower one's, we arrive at -0.64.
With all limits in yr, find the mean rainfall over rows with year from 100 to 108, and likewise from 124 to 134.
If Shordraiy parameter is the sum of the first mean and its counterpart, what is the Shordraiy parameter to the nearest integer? 251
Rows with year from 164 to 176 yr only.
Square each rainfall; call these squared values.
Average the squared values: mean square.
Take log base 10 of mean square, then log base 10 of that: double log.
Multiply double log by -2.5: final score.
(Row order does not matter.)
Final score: -1.59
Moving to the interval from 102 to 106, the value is -1.56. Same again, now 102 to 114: -1.56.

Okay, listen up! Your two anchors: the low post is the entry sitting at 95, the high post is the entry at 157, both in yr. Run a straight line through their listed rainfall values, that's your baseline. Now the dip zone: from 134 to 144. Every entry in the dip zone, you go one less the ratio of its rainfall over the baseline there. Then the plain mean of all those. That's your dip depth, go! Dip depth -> 0.075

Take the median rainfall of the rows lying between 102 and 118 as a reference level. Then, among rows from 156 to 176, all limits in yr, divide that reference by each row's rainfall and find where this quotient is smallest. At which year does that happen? 175 yr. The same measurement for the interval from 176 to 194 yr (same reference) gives 179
